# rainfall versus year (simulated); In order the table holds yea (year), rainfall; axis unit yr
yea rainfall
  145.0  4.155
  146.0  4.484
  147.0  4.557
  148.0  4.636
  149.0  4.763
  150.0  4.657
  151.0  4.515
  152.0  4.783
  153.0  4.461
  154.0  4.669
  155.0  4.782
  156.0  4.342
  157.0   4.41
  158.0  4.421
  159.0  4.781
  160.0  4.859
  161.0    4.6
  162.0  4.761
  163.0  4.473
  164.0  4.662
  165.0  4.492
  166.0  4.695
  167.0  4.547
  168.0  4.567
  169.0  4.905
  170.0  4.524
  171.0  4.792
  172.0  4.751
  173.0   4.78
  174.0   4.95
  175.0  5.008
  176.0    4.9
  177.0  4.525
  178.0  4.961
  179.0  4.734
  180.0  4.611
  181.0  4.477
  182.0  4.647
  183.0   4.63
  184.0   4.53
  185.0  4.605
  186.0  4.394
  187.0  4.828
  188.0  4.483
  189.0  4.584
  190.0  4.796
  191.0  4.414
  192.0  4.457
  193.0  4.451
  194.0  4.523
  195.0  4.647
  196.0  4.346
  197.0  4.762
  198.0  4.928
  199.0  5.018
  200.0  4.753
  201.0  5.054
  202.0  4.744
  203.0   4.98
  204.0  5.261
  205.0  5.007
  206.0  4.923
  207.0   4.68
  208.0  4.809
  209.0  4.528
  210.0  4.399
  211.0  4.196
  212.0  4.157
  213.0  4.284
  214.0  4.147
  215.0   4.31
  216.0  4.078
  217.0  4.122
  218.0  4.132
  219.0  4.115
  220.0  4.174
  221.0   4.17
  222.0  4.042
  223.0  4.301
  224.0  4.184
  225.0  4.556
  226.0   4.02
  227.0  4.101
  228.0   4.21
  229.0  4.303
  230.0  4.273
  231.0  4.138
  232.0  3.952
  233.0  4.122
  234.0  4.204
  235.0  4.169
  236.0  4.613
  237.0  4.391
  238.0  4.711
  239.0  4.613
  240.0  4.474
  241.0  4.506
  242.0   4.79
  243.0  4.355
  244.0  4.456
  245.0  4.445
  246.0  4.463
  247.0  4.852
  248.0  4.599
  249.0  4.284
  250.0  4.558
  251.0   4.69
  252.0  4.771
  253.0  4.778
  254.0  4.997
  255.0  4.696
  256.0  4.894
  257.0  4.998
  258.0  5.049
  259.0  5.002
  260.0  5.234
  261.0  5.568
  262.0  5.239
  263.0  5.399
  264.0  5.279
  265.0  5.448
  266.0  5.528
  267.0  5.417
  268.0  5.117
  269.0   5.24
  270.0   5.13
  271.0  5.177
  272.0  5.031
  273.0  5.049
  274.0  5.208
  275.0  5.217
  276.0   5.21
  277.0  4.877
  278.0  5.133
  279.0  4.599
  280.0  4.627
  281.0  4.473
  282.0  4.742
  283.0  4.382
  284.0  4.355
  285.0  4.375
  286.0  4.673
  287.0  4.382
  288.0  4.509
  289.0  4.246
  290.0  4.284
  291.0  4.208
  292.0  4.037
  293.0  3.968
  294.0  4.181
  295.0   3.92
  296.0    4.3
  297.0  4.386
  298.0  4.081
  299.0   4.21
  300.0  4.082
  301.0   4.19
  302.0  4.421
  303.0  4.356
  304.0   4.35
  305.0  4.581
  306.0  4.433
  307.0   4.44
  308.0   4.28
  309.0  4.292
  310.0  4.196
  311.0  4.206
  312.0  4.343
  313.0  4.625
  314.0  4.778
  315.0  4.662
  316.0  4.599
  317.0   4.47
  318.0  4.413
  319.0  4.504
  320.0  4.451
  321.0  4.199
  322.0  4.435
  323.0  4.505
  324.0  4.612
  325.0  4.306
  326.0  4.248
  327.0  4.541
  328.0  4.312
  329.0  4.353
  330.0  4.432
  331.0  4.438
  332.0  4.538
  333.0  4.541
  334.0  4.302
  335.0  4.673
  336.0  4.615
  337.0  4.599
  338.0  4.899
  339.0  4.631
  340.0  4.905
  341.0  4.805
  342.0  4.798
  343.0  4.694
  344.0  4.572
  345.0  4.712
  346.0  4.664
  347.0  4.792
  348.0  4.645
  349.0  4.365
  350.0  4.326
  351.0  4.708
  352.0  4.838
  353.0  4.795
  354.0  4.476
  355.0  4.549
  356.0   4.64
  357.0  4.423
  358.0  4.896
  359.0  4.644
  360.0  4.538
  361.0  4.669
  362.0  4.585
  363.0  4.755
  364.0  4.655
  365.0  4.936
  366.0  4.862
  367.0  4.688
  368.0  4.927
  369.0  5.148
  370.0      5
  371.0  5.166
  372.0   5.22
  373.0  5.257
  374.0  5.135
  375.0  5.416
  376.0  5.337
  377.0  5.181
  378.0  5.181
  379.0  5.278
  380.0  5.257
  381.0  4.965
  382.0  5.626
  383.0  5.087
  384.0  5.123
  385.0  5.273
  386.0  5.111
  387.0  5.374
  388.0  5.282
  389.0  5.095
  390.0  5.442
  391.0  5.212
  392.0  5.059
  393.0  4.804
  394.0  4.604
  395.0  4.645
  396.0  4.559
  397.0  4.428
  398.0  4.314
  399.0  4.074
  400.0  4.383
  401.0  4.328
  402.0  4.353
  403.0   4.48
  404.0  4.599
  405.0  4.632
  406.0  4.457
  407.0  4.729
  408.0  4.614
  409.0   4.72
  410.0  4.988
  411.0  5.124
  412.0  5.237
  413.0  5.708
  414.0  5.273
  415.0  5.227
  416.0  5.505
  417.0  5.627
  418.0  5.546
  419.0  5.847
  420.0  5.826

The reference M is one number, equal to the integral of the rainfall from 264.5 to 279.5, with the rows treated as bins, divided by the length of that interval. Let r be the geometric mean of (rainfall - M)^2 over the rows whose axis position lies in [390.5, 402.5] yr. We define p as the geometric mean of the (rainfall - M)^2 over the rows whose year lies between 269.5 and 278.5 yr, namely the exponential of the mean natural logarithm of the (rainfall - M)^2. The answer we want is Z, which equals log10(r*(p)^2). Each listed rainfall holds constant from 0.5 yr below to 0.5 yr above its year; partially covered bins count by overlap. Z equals -5.6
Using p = 0.00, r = 0.22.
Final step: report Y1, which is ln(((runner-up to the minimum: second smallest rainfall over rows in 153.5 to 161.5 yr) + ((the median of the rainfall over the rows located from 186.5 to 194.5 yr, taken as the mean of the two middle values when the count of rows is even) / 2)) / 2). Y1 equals 1.20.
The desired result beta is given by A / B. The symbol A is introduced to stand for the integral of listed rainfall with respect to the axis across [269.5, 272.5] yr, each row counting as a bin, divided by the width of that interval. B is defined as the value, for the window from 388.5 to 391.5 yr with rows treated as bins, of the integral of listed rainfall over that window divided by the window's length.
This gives 0.974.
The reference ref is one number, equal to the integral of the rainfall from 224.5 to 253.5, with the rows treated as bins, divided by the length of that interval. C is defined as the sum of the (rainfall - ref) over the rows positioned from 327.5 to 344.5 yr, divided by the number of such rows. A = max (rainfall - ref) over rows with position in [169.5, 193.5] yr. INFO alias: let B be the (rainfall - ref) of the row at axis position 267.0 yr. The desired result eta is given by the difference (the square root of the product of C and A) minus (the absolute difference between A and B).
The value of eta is -0.1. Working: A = 0.6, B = 1.0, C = 0.17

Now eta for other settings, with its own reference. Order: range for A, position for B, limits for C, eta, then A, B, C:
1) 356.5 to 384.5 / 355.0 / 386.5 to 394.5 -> -0.2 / 1.2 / 0.1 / 0.68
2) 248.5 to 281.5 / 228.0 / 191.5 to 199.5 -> -0.9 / 1.1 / -0.2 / 0.21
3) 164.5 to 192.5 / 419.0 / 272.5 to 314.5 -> -0.7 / 0.6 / 1.4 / 0.03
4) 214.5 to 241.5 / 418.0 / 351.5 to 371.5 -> -0.5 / 0.3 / 1.1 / 0.33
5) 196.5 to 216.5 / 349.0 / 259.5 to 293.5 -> -0.3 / 0.8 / -0.1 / 0.44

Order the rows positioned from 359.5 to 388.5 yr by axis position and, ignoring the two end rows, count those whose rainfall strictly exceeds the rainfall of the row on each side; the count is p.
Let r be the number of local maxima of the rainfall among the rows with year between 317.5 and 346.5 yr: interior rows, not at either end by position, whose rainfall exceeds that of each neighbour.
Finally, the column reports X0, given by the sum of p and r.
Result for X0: 18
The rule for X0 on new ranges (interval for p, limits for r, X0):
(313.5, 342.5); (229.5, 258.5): 14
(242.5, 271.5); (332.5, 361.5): 16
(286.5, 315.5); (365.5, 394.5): 18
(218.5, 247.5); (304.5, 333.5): 15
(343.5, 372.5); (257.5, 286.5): 18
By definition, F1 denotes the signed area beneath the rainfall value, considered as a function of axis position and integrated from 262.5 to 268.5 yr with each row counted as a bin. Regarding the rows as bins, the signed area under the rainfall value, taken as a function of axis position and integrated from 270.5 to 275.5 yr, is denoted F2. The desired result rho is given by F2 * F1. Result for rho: 827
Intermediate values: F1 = 32.2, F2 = 25.7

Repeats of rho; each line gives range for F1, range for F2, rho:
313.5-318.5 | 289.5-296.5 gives 662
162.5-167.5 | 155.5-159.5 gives 411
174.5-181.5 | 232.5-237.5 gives 714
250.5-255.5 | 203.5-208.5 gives 591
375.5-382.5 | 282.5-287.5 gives 816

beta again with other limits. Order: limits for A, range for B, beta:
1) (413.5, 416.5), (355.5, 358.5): 1.147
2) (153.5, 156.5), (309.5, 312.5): 1.082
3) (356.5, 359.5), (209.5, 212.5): 1.095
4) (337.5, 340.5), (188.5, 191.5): 1.046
